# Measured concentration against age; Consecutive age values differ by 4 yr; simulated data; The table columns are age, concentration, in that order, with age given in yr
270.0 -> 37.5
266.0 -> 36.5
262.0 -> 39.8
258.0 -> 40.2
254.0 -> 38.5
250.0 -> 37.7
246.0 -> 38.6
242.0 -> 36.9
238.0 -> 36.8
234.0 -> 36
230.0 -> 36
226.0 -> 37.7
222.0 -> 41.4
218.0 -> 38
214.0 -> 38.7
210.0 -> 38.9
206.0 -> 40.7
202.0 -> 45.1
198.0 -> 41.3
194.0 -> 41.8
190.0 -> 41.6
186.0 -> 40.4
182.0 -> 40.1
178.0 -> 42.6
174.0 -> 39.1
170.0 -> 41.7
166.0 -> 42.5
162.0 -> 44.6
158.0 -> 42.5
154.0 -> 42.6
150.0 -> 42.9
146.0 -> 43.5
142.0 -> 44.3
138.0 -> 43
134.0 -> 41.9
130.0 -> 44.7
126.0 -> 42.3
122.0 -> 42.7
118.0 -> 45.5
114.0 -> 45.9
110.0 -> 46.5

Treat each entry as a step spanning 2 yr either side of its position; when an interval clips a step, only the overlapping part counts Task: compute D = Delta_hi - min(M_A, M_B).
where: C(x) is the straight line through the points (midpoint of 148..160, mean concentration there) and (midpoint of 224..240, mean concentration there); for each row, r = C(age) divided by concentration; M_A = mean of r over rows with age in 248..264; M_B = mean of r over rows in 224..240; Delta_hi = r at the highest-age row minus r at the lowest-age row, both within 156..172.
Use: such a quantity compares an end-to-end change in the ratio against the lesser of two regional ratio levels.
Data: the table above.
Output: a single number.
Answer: -0.89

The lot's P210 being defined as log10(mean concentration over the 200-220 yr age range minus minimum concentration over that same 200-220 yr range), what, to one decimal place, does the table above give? 0.4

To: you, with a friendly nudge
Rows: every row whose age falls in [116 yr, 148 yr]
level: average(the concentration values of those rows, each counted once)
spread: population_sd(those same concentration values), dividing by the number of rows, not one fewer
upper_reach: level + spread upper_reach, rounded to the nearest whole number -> 45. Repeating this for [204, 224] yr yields 41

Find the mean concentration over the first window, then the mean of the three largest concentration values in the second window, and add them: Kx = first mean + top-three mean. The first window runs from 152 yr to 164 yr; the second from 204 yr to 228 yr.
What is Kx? 83.6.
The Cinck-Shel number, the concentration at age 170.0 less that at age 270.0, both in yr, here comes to 4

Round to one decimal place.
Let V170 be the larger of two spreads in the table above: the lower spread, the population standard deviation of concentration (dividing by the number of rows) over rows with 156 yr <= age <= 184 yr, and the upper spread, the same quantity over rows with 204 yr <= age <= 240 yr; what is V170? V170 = 1.8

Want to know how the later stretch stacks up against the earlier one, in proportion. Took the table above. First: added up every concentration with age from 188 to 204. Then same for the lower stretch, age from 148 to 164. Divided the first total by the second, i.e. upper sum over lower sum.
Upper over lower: 0.98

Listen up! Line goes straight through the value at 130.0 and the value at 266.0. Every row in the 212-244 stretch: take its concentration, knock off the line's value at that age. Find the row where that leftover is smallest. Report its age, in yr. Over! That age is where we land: 230.0 yr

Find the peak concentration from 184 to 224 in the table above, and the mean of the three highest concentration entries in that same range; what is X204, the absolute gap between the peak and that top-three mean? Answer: 2.3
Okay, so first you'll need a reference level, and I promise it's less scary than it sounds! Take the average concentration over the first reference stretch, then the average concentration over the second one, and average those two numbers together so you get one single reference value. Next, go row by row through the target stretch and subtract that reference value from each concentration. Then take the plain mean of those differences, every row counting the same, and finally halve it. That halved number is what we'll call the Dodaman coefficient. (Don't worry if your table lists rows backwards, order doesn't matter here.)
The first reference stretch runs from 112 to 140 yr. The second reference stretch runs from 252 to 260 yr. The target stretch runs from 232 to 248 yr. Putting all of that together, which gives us -2.2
